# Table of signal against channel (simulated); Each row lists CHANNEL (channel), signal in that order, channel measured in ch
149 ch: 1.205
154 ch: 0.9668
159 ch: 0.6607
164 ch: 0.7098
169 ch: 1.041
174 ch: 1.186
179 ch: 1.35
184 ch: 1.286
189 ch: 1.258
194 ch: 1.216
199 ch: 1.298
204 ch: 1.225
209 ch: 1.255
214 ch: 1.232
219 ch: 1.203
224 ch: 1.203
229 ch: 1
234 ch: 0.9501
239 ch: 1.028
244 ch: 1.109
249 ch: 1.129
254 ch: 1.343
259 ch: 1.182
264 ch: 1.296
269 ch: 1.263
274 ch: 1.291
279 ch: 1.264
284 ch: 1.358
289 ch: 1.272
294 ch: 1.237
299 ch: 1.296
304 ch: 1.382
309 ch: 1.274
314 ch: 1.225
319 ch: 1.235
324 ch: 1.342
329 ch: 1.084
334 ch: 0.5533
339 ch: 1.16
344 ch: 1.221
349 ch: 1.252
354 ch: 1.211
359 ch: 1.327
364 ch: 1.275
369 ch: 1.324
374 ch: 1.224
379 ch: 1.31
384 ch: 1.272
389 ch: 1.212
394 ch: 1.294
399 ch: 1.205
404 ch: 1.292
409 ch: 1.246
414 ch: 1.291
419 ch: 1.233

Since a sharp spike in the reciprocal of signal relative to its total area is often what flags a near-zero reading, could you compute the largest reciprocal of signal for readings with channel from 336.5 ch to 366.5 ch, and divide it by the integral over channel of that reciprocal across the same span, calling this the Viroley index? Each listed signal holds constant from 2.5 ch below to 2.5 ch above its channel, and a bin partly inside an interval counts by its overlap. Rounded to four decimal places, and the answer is 0.0356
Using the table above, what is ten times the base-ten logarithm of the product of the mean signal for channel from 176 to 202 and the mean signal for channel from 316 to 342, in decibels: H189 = 1.4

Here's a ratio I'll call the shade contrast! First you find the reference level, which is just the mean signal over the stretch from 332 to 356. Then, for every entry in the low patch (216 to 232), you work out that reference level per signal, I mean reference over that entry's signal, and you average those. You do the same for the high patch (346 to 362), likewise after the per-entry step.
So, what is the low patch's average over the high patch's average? 1.12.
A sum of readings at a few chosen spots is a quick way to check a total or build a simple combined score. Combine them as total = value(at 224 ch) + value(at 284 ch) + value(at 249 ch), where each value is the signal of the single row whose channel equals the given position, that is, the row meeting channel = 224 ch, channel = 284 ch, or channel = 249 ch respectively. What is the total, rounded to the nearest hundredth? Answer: 3.69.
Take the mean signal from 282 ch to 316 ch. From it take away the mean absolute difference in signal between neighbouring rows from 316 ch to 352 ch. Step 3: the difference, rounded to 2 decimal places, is 1.03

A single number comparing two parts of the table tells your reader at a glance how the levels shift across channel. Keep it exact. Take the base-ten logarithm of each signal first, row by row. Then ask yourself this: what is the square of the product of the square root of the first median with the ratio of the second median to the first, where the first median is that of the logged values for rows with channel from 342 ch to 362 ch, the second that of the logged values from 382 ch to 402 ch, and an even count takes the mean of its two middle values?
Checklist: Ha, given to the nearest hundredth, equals 0.10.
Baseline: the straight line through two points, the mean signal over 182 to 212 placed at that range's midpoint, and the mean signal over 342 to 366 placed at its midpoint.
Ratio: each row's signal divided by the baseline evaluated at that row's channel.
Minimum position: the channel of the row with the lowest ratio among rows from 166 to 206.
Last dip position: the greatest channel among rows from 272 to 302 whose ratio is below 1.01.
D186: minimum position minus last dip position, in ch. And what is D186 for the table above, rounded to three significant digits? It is -125 ch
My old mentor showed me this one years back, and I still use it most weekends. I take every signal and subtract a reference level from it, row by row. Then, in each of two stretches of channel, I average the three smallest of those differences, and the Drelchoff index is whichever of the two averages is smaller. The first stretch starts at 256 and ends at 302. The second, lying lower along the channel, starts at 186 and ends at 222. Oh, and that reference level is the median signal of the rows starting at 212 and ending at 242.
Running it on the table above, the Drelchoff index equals 0.10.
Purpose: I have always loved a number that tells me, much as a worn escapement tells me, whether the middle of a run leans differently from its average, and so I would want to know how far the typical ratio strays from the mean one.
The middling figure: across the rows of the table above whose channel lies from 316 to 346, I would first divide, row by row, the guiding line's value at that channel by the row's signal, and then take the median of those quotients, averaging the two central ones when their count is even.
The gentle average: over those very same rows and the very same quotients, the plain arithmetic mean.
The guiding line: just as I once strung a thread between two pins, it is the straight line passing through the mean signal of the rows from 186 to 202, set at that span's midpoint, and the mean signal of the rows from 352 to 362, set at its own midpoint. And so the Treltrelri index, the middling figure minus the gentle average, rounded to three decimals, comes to -0.194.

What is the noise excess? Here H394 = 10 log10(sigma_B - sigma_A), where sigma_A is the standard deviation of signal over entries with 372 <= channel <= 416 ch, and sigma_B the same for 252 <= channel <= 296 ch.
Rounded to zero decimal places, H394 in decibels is -19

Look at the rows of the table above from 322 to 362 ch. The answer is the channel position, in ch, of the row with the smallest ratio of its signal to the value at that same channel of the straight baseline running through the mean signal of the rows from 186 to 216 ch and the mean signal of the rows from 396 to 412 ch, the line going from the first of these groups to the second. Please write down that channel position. 334 ch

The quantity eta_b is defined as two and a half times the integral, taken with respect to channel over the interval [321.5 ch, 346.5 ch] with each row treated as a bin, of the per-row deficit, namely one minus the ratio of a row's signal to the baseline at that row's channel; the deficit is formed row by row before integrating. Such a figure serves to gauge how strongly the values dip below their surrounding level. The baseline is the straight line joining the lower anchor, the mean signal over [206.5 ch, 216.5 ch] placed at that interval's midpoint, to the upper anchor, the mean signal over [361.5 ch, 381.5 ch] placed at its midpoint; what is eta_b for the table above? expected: 9.9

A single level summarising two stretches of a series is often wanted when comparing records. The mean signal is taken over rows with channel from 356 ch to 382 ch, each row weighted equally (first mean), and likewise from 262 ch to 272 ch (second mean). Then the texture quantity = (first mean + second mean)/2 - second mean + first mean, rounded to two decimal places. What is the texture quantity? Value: 1.30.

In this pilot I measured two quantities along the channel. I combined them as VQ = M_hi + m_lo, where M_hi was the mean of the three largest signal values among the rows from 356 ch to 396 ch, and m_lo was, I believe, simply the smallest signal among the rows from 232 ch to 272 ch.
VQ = 2.27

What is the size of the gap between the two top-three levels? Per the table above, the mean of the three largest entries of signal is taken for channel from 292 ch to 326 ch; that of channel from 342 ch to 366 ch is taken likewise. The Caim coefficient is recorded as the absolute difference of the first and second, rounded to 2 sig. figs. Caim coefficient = 0.055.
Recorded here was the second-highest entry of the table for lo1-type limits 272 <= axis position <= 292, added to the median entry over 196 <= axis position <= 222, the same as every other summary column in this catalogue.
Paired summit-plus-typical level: 2.52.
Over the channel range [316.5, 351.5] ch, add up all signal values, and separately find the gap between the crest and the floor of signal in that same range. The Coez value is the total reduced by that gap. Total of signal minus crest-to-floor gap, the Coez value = 7.1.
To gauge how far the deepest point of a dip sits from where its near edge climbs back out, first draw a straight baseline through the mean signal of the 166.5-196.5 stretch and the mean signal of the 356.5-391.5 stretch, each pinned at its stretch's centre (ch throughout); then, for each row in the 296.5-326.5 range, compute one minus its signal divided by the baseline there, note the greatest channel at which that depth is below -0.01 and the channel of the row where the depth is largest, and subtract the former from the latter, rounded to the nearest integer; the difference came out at -10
